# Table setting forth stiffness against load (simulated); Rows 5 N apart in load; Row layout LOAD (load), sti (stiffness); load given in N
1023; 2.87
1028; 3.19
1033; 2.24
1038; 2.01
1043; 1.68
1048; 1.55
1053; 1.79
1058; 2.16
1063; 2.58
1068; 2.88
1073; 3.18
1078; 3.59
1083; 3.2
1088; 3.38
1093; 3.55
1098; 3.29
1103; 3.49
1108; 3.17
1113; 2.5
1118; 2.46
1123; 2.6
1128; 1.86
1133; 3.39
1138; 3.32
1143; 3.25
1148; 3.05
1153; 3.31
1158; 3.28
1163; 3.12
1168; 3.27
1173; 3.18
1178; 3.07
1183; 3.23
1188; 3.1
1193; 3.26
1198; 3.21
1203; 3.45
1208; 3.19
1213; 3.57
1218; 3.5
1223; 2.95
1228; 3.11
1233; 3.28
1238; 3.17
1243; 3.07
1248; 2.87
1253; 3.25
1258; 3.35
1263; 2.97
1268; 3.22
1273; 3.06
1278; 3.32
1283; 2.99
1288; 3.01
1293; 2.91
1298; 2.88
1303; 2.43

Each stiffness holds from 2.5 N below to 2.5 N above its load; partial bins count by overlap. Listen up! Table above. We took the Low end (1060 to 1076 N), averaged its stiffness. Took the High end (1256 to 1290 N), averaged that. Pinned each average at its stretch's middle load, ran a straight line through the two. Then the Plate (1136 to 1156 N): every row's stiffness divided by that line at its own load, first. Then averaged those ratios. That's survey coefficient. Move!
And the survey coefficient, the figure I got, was 1.09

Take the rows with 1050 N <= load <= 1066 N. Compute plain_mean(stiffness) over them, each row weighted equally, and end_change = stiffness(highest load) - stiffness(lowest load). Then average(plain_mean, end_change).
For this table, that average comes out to 1.48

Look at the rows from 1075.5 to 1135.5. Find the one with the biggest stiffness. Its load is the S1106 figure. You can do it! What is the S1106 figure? 1078 N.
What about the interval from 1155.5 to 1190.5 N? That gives 1158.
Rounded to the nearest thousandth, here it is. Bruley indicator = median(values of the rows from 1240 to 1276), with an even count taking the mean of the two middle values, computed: 3.070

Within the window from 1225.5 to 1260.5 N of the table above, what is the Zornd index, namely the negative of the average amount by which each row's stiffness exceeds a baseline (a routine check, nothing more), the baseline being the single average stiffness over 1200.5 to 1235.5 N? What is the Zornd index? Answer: 0.14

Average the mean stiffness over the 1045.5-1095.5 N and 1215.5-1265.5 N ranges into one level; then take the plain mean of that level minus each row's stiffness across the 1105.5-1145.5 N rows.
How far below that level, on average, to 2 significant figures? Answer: 0.15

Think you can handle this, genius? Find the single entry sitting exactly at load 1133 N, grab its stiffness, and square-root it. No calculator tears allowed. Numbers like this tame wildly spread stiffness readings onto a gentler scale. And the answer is 1.841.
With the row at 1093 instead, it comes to 1.884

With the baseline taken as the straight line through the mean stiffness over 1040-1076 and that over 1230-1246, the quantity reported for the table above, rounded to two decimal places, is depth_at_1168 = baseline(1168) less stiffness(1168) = -0.45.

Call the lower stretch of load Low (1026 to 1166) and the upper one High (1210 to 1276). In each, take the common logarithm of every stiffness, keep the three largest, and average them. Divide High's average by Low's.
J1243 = 0.98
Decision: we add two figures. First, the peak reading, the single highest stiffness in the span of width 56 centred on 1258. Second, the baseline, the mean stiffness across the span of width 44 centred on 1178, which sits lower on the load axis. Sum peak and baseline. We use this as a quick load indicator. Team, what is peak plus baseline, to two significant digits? 6.5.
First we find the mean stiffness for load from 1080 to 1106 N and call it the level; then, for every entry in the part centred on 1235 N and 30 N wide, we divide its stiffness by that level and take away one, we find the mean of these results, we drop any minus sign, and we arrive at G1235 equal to 0.09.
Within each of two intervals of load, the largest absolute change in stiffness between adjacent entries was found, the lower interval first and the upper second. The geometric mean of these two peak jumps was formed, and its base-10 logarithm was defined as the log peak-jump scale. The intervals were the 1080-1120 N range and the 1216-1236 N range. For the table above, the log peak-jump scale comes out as -0.22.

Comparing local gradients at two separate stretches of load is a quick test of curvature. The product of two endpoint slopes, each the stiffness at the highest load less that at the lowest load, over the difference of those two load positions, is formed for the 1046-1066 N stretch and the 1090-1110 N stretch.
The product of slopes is -0.0017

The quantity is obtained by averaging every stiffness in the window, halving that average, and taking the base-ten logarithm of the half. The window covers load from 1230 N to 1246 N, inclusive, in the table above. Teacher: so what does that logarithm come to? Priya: 0.20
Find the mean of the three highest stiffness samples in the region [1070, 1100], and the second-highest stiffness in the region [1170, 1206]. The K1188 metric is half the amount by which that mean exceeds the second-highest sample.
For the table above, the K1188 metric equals 0.12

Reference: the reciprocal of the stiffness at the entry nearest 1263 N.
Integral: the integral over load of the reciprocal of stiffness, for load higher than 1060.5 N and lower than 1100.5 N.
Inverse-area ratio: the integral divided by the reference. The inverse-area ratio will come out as 37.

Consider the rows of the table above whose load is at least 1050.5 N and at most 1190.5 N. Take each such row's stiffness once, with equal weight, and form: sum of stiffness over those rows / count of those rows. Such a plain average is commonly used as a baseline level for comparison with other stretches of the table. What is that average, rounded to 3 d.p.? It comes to 3.009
